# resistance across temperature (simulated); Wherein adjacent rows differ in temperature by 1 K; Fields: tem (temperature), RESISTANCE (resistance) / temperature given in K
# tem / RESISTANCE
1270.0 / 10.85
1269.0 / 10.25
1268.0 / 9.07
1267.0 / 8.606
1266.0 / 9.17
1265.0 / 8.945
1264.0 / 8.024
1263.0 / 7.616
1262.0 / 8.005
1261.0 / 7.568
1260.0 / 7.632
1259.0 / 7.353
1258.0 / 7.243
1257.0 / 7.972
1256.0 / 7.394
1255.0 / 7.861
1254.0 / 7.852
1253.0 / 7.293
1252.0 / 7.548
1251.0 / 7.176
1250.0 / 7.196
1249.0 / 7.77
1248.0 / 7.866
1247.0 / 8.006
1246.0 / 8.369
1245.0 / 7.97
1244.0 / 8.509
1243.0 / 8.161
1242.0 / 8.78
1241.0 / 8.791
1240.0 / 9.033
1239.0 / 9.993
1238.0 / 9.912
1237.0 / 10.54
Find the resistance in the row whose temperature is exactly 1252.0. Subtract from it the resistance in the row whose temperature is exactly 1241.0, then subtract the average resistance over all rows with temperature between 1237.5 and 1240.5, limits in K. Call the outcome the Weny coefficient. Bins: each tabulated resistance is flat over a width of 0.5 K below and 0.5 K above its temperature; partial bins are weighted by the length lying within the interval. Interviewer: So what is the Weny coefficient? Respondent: -10.9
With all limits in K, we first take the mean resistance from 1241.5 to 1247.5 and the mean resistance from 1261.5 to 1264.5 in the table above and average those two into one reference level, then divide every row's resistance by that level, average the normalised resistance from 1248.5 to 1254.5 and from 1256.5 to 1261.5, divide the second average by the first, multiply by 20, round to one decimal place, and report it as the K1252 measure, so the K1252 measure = 20.2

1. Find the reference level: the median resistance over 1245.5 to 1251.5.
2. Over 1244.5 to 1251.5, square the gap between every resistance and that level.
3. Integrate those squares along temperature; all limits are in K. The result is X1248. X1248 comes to 1.2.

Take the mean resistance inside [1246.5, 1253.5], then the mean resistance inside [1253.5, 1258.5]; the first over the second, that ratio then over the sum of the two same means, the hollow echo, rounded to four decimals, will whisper 0.0647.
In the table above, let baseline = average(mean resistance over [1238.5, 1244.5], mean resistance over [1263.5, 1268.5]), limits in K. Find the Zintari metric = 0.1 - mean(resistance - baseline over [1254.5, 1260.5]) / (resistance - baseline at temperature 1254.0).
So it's -1.19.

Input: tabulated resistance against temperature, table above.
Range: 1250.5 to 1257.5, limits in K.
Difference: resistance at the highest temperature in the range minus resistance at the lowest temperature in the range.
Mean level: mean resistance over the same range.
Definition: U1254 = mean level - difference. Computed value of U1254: 6.8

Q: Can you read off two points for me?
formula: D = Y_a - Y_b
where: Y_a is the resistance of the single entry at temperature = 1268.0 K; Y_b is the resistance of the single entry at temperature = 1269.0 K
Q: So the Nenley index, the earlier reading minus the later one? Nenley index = -1.2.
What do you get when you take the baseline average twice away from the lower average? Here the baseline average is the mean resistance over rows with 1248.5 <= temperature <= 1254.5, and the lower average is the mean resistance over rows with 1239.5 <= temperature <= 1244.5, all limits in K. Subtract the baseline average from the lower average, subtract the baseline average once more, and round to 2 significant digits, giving -6.3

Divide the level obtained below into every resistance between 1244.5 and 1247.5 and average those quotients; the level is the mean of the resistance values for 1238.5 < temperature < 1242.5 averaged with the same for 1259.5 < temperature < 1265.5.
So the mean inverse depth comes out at 1.05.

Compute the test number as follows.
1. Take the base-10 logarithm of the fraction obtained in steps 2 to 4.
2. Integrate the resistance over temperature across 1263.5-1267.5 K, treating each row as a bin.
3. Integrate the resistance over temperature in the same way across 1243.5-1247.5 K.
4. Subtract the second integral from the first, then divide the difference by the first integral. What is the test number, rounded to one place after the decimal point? -1.3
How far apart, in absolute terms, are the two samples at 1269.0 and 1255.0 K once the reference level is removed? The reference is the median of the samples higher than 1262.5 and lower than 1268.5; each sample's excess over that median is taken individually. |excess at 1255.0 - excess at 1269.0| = 2.4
